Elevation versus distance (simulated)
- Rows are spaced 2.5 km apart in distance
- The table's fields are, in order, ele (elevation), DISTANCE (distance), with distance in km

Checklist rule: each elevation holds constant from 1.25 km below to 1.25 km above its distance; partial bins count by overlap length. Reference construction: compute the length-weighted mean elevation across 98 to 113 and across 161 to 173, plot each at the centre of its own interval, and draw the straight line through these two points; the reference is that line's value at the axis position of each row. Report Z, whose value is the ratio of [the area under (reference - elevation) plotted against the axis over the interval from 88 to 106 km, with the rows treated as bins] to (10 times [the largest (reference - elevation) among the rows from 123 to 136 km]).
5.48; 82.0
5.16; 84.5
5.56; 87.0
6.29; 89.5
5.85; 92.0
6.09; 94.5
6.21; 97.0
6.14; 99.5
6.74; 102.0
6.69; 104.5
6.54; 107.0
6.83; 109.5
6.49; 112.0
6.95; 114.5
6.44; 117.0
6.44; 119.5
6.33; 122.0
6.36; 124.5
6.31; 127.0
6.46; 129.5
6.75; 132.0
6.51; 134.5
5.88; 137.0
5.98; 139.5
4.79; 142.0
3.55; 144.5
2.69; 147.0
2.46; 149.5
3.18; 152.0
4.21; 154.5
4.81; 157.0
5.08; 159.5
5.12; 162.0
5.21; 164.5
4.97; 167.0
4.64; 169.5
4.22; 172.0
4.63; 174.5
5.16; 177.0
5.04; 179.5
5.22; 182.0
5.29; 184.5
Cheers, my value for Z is -2.9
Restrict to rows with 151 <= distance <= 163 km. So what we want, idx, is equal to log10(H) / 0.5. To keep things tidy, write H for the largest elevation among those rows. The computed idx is 1.42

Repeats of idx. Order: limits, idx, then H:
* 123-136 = 1.66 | 6.75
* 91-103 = 1.66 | 6.74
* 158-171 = 1.43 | 5.21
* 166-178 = 1.43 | 5.16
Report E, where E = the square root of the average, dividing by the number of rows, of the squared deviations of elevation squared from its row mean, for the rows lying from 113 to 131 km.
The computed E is 2.7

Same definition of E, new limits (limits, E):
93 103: 3.4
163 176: 3.2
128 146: 11.0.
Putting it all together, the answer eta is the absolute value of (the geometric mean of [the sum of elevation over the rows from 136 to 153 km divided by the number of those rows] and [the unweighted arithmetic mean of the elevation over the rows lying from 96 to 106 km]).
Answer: 5.1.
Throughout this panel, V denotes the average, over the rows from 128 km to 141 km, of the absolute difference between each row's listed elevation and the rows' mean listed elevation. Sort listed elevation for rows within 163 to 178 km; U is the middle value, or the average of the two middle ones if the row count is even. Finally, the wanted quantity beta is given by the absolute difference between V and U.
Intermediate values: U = 4.8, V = 0.309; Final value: 4.5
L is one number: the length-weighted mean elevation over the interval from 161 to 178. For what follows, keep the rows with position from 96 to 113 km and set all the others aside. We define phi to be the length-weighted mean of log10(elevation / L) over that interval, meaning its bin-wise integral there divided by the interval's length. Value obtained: 0.13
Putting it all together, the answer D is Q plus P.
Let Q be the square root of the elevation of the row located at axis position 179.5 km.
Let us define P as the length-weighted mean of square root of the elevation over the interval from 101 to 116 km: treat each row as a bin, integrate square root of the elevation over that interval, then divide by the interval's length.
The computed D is 4.83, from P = 2.59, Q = 2.24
